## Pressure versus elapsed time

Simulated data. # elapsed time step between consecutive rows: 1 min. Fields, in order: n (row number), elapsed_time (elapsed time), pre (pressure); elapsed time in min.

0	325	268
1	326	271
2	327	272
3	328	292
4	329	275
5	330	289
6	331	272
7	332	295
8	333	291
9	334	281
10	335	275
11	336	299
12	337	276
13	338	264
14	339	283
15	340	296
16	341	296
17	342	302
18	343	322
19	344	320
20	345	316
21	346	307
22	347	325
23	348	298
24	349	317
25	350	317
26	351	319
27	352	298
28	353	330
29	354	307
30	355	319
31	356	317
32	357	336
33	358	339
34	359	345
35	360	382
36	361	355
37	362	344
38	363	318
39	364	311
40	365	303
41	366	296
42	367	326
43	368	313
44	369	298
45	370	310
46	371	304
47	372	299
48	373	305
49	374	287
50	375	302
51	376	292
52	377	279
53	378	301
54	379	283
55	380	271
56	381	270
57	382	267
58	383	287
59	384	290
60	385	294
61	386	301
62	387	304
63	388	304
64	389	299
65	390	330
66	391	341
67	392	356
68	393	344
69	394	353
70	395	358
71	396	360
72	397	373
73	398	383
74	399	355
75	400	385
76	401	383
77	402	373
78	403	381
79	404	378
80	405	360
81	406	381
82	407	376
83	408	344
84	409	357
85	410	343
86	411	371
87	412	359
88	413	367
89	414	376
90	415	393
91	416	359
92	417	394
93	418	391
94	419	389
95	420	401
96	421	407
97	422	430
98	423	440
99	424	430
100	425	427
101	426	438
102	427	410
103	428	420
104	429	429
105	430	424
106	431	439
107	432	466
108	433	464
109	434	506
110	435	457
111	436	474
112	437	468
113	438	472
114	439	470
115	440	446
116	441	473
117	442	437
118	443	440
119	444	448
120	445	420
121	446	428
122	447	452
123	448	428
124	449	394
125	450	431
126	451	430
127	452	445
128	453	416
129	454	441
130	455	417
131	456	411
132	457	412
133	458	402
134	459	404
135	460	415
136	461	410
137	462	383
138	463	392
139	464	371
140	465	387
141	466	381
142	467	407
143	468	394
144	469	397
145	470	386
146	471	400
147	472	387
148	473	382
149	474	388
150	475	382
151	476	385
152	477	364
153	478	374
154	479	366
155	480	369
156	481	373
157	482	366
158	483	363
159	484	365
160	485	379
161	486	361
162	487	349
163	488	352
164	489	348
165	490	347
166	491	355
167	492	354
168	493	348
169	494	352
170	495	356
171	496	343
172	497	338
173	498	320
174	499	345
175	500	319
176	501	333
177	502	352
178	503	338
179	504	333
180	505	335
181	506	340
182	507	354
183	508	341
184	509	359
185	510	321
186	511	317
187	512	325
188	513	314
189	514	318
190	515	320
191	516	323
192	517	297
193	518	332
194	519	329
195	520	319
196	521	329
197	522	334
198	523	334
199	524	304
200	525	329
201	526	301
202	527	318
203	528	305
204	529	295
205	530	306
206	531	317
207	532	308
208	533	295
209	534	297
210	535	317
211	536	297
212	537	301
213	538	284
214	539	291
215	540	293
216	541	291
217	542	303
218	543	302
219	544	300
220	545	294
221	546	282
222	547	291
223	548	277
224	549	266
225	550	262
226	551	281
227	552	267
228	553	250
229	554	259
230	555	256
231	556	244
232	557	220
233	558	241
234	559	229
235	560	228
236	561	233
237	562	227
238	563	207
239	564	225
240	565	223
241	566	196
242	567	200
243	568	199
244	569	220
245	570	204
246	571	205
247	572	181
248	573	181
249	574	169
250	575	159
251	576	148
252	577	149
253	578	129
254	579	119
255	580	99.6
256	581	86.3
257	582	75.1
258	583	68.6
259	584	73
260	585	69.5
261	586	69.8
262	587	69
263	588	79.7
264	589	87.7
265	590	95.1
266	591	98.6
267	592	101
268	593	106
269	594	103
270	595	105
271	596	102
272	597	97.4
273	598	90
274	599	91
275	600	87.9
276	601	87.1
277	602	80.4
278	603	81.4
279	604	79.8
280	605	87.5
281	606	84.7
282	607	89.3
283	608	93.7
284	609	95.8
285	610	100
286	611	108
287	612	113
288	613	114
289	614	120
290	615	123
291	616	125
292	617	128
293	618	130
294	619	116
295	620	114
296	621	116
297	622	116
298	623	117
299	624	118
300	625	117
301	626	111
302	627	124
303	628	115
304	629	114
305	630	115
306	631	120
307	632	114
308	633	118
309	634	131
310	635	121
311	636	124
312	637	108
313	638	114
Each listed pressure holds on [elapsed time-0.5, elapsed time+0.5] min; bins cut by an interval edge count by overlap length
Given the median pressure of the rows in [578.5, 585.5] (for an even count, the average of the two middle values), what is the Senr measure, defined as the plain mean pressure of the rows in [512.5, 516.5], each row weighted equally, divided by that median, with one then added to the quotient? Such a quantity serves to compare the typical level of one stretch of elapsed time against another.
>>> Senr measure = 5.2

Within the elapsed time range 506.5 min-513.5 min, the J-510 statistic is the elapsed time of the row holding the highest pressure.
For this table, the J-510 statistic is 509 min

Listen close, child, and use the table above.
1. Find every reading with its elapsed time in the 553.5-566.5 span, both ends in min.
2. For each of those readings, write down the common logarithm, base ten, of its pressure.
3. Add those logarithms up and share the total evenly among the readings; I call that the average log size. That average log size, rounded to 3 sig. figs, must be 2.36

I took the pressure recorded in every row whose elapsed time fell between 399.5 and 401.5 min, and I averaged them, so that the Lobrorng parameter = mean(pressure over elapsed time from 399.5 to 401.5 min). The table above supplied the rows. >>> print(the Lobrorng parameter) 384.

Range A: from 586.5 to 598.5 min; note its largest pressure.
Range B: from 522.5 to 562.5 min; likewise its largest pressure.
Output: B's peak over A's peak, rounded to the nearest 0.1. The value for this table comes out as 3.2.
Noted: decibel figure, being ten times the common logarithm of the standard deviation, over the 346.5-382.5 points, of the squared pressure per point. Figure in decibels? 42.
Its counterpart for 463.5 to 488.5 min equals 40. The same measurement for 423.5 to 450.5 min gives 43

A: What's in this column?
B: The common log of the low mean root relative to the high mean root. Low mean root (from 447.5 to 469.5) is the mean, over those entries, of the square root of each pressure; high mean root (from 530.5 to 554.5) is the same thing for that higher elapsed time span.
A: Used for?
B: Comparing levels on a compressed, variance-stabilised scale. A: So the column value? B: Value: 0.08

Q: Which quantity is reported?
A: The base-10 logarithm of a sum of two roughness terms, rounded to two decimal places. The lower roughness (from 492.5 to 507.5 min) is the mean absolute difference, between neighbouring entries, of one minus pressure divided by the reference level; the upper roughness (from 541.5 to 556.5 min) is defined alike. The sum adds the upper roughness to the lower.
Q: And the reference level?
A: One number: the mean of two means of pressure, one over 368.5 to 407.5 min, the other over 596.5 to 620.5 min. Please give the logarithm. -1.00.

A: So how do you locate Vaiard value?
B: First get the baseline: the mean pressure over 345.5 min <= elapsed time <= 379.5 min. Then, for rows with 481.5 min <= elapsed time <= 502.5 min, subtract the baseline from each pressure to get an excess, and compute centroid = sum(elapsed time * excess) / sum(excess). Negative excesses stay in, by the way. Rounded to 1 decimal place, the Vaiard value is 490.2 min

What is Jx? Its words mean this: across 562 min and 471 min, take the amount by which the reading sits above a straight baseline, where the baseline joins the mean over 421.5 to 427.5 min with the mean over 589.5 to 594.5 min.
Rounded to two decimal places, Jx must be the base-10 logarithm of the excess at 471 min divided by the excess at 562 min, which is -0.04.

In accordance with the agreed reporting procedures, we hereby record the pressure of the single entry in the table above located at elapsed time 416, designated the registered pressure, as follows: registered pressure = 359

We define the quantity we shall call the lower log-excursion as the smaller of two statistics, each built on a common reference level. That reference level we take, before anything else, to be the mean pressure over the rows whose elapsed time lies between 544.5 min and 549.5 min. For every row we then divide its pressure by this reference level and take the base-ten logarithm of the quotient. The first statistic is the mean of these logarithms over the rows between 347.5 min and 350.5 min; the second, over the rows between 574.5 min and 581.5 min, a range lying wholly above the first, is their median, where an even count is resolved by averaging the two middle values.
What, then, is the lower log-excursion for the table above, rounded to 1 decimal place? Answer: -0.3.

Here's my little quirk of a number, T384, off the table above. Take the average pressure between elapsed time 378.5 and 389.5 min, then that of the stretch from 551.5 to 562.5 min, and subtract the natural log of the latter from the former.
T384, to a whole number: 283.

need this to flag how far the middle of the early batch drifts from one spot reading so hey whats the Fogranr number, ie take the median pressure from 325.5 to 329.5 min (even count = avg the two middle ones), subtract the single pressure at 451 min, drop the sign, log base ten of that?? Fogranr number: 2.2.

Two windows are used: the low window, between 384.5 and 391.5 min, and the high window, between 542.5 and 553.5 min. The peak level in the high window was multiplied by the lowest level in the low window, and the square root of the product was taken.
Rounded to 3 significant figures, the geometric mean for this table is 298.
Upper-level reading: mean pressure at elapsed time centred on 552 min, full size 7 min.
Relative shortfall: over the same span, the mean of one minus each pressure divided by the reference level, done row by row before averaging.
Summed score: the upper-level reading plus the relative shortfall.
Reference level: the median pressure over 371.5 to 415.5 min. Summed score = 263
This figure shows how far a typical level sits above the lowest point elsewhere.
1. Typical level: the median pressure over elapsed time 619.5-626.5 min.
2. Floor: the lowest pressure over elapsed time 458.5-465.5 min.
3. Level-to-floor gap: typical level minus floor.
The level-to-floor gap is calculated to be -255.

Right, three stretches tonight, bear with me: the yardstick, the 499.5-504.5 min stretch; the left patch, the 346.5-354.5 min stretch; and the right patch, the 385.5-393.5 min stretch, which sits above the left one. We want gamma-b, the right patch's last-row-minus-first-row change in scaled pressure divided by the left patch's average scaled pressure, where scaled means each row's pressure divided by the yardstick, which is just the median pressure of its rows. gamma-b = 0.14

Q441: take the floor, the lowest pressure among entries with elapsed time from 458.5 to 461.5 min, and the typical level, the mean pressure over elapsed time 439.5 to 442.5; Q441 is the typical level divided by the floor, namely 1.1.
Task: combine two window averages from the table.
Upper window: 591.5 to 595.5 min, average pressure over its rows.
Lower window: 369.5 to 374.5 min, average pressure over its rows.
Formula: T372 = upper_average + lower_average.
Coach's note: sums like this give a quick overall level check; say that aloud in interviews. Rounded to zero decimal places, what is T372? 405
